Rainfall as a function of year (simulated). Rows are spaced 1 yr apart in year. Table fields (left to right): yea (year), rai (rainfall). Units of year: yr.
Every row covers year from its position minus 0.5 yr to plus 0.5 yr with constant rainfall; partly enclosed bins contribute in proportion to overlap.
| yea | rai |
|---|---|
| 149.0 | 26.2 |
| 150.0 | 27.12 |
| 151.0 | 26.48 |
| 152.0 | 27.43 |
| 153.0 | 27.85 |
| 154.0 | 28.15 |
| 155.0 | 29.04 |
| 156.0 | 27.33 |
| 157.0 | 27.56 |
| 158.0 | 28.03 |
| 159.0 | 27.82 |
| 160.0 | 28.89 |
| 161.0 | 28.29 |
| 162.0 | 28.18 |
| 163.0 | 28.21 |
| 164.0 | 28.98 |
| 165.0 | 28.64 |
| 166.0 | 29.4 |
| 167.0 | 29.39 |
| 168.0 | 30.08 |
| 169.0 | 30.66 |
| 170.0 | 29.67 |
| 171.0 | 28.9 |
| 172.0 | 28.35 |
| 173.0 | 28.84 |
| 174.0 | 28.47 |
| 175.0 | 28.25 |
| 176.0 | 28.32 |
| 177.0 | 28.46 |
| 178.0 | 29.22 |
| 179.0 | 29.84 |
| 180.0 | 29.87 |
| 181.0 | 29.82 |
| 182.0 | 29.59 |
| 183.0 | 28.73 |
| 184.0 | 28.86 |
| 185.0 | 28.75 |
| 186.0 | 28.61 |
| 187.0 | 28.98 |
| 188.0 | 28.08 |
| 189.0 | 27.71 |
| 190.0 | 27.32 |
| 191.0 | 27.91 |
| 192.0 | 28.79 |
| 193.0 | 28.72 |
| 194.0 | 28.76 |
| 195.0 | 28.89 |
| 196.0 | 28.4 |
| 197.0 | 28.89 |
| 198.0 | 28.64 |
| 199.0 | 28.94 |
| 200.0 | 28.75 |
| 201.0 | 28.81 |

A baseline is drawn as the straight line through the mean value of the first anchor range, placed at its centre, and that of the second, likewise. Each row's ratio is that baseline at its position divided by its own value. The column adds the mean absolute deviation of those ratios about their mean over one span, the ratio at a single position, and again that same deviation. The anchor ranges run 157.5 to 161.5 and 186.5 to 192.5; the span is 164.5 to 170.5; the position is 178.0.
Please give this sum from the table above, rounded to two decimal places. 1.00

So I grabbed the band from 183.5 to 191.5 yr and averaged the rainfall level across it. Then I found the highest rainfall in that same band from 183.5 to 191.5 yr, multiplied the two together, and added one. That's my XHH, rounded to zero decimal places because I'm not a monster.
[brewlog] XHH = 820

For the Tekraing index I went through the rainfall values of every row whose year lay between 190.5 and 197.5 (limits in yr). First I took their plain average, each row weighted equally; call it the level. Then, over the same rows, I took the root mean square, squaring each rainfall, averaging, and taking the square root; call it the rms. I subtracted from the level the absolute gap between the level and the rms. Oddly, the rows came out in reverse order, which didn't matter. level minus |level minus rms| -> 28.6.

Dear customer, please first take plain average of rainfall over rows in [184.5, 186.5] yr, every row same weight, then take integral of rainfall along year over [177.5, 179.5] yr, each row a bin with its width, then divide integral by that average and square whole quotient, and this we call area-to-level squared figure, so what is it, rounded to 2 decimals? 4.24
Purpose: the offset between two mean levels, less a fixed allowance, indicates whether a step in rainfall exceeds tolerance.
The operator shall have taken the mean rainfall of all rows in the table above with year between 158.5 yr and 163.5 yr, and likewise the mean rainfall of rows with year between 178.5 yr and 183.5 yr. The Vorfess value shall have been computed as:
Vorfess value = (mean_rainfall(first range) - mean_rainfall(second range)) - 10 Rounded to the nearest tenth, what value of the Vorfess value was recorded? -11.3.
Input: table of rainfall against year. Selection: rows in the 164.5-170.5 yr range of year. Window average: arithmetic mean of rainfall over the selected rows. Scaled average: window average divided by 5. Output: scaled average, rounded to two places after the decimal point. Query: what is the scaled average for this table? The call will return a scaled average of 5.93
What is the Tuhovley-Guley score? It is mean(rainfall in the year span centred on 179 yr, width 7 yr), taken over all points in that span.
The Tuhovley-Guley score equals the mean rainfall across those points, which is 29.3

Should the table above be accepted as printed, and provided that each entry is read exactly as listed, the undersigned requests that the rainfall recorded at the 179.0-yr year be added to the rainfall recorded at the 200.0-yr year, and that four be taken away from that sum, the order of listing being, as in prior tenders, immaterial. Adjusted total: 54.6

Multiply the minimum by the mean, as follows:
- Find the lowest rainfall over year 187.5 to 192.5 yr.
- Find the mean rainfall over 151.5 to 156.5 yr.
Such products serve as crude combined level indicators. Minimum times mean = 764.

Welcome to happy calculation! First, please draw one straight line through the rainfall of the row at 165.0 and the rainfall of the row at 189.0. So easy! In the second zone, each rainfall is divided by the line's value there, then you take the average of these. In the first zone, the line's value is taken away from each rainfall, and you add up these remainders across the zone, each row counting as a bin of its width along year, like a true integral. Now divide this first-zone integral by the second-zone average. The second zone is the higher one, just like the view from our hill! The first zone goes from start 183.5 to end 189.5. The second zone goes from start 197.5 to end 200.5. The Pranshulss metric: 3.9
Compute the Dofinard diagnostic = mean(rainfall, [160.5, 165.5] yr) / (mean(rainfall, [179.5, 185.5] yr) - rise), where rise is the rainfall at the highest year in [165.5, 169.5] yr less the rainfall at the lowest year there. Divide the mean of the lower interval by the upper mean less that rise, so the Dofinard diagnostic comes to 1.02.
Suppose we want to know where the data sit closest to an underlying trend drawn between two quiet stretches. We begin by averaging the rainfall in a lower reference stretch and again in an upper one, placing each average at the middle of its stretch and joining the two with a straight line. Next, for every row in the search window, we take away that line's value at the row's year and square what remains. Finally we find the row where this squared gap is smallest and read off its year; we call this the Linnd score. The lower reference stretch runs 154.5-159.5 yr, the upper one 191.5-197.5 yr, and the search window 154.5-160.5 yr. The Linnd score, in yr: 158.0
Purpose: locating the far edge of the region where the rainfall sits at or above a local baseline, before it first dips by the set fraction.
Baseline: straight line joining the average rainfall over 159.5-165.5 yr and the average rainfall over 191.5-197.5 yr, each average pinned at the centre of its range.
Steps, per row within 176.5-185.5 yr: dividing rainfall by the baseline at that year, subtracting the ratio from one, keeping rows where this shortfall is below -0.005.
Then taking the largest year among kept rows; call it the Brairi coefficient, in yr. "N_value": 184.0 yr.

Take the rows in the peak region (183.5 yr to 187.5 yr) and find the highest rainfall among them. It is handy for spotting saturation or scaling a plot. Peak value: 28.98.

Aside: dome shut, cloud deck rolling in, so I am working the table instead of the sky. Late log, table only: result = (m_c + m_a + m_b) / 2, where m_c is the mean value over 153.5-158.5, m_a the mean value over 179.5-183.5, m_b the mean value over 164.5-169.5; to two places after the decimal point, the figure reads 43.58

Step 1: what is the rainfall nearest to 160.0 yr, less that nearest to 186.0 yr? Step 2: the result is 0.3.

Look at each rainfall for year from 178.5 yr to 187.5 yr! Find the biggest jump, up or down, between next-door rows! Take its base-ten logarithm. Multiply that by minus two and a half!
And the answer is 0.2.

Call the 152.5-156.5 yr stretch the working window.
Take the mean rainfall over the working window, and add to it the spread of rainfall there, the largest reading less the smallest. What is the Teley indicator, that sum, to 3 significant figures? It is 29.8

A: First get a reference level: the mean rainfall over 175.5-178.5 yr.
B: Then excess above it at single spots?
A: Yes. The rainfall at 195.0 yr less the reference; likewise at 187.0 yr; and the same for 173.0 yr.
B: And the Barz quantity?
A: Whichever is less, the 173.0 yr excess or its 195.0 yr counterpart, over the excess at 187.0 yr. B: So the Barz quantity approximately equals 1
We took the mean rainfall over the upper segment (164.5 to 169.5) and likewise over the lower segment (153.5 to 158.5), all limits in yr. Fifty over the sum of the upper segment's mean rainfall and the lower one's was 0.867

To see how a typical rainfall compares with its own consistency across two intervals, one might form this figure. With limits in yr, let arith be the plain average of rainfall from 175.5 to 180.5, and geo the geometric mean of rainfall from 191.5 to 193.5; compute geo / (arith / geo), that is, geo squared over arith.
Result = 28.4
